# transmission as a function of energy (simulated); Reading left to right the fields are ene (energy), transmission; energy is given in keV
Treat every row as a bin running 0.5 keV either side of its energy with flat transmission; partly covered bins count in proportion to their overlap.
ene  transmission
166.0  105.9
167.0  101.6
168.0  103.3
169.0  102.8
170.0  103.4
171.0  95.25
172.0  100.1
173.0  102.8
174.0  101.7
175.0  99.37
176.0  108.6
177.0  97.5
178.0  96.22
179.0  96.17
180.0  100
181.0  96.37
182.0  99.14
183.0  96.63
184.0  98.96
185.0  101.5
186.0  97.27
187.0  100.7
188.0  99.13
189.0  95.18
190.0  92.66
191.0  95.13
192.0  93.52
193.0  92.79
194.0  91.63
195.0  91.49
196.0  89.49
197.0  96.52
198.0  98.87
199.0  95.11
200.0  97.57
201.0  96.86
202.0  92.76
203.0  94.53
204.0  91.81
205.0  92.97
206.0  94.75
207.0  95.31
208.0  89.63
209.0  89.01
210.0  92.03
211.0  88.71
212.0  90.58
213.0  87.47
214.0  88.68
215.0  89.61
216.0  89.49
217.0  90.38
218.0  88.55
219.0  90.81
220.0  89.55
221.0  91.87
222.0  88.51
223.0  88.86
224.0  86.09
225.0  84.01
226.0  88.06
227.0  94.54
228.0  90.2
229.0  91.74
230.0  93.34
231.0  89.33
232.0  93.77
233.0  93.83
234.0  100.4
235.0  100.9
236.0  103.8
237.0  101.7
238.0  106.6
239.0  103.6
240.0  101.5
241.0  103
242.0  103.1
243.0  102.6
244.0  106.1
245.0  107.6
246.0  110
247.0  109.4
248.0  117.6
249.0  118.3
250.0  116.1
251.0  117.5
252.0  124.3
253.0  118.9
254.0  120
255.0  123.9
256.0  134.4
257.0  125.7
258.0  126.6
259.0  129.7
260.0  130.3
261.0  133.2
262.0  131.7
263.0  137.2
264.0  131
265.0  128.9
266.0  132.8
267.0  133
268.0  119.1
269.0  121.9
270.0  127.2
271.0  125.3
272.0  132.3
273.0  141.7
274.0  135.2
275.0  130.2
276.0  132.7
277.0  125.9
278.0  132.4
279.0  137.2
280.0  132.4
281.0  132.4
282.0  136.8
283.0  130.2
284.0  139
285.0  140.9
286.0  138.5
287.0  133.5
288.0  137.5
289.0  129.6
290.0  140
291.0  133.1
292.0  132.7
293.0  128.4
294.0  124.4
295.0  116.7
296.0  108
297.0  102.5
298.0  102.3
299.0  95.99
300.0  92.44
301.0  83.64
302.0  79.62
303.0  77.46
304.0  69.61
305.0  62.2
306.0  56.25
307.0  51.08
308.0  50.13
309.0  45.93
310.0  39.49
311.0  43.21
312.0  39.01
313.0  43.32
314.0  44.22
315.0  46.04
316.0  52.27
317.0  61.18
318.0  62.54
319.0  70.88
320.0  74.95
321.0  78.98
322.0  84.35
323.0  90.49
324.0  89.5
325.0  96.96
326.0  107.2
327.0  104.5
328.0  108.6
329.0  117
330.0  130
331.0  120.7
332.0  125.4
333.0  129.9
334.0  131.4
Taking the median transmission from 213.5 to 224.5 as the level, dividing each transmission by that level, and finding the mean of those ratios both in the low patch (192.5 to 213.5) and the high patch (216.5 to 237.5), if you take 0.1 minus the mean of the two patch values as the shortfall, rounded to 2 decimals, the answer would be -0.93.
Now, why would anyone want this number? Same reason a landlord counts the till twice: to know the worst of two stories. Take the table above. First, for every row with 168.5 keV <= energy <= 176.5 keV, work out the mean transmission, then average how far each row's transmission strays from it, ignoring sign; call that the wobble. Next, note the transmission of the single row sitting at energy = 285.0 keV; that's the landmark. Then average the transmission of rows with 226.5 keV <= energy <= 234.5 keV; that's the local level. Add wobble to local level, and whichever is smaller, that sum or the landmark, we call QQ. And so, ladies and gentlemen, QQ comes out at 96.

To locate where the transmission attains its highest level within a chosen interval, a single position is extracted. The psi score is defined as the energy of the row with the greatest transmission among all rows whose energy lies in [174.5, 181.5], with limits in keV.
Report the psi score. 176.0 keV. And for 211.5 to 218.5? 212.0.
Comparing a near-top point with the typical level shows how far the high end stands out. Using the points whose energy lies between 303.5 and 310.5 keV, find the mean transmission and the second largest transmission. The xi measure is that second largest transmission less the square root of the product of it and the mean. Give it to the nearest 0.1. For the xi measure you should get 4.5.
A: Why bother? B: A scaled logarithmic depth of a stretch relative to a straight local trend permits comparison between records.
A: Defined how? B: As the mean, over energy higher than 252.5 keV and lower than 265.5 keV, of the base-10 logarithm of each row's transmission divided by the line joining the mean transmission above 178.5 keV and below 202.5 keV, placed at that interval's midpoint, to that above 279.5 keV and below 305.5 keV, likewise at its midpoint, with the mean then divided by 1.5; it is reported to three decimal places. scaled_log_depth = 0.048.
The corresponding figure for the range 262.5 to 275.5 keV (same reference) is 0.047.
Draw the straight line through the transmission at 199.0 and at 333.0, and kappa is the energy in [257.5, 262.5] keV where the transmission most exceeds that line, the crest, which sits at 261.0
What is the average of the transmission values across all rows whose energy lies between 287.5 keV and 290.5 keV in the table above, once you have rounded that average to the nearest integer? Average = 136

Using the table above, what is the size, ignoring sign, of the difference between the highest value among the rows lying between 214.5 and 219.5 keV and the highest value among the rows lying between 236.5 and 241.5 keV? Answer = 16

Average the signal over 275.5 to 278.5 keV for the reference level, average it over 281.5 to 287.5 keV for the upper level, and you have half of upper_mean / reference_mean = 0.52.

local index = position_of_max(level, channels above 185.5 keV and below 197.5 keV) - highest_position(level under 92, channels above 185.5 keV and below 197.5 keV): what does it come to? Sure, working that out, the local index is -9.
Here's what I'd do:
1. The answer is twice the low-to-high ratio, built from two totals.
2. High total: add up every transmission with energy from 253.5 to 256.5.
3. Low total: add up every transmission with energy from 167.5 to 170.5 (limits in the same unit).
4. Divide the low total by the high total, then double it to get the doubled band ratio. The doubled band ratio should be 1.64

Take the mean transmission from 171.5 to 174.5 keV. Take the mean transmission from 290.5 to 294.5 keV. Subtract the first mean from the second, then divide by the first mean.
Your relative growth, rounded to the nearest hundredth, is 0.28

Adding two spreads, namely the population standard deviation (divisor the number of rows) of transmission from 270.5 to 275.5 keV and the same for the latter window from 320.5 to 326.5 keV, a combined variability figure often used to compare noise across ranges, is 14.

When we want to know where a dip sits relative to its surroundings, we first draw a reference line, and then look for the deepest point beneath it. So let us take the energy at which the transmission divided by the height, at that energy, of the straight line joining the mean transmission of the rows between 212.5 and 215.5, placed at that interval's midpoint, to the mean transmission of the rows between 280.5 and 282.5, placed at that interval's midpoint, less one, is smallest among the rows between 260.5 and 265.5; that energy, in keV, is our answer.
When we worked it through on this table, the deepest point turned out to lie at 265.0 keV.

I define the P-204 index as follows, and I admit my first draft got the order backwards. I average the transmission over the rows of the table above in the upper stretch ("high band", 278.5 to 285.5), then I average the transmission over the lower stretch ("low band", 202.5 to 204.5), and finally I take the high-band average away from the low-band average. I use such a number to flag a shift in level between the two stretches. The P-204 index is -42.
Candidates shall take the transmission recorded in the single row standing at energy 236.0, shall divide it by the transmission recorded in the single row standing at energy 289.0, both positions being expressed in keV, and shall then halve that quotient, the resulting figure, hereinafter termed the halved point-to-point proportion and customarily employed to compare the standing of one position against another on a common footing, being 0.400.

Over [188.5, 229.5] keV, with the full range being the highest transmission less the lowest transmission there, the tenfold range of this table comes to 149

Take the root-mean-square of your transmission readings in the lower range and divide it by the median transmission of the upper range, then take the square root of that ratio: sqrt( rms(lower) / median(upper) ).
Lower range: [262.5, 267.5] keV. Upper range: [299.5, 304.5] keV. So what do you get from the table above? 1.3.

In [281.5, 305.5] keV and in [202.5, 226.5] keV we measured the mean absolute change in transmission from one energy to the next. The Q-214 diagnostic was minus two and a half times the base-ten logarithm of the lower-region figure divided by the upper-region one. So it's 1.1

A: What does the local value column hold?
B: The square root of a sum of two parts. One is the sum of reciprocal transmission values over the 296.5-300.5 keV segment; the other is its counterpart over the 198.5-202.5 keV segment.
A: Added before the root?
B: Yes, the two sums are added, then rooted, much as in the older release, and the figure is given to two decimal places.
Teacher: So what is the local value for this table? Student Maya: 0.29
